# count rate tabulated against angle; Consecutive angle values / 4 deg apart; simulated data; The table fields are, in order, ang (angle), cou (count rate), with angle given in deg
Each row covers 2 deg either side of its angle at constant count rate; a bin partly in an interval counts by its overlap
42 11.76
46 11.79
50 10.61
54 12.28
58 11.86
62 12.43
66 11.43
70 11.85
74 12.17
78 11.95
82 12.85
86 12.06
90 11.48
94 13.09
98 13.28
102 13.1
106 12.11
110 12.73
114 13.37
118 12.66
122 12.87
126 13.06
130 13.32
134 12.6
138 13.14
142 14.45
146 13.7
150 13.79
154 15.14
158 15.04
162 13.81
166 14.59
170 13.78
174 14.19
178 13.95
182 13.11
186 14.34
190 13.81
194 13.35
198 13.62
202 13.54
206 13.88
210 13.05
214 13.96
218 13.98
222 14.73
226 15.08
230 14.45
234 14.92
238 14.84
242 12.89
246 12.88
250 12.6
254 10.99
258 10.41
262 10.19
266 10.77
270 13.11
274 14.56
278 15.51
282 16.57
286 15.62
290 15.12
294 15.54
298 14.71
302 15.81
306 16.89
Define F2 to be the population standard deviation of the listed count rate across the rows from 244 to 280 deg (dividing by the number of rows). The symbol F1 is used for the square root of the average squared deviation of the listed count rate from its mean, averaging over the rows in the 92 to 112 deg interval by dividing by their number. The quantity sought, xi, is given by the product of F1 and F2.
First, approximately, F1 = 0.42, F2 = 1.78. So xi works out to 0.7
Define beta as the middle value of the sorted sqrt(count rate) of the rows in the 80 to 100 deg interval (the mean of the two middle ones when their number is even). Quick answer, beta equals 3.58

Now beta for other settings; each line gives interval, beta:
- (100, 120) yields 3.57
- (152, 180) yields 3.77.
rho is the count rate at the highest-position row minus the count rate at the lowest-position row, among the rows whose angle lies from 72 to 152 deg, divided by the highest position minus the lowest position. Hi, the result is 0.021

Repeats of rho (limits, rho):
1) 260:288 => 0.226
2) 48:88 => 0.040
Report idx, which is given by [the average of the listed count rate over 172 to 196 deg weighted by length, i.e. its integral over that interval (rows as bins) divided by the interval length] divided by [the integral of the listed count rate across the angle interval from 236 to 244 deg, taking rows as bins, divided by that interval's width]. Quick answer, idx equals 0.99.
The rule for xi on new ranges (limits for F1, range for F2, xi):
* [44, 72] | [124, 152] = 0.3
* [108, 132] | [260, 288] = 0.6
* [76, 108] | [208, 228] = 0.4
